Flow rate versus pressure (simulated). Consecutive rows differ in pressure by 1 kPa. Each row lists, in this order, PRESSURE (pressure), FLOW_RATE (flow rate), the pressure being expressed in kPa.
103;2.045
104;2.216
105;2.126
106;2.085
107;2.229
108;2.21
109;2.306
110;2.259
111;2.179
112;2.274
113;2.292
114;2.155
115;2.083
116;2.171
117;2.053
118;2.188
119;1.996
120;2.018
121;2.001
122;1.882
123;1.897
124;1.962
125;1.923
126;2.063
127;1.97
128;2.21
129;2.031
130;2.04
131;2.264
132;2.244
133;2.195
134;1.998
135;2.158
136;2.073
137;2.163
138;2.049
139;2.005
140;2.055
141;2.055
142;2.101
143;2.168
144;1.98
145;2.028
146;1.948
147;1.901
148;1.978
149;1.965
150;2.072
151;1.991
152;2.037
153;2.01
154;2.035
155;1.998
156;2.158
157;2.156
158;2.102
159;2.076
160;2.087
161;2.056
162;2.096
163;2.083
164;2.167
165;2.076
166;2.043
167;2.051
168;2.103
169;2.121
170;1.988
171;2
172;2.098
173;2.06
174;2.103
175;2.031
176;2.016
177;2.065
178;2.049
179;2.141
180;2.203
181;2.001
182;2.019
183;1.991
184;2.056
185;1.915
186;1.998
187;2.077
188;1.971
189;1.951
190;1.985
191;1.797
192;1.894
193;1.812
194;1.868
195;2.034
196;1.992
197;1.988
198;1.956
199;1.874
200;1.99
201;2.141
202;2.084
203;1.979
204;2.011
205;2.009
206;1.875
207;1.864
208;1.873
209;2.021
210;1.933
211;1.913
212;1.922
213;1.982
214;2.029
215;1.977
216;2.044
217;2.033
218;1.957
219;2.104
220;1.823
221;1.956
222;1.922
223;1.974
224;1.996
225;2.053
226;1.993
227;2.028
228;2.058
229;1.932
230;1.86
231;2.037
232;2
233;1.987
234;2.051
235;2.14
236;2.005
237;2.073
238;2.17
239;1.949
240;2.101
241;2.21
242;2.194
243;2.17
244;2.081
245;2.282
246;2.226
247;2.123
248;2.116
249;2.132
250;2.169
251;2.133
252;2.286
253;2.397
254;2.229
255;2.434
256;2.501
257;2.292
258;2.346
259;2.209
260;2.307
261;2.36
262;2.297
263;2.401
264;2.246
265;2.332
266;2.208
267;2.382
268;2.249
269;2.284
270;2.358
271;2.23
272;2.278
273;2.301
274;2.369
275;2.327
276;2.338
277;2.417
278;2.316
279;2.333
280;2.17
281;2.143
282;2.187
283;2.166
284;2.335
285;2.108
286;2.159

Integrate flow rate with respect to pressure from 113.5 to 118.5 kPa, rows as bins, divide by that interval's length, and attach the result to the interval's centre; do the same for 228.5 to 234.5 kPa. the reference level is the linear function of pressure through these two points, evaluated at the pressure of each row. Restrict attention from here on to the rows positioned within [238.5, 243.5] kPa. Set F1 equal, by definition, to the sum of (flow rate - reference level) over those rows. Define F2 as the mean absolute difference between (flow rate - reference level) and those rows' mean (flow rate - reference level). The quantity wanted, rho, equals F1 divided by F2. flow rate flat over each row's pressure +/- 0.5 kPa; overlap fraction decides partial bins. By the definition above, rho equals 10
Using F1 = 0.8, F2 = 0.081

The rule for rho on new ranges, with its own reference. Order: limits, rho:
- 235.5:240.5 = 7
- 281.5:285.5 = 17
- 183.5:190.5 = -7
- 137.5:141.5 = -13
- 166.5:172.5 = 0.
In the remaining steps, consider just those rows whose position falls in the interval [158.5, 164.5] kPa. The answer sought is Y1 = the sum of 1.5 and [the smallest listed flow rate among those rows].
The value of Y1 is 3.56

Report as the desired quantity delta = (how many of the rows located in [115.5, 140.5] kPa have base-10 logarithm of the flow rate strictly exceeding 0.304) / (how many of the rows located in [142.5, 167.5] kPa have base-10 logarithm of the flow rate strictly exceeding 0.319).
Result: 2.3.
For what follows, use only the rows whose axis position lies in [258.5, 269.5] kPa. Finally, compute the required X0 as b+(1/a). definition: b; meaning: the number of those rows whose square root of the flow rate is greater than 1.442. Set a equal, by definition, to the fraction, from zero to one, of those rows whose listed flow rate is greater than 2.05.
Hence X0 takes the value 12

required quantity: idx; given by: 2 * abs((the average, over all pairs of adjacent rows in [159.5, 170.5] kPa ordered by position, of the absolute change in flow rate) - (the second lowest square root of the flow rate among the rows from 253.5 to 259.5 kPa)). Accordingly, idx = 2.89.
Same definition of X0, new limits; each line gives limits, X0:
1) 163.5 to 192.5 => 9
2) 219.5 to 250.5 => 15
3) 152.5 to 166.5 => 8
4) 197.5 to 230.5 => 10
